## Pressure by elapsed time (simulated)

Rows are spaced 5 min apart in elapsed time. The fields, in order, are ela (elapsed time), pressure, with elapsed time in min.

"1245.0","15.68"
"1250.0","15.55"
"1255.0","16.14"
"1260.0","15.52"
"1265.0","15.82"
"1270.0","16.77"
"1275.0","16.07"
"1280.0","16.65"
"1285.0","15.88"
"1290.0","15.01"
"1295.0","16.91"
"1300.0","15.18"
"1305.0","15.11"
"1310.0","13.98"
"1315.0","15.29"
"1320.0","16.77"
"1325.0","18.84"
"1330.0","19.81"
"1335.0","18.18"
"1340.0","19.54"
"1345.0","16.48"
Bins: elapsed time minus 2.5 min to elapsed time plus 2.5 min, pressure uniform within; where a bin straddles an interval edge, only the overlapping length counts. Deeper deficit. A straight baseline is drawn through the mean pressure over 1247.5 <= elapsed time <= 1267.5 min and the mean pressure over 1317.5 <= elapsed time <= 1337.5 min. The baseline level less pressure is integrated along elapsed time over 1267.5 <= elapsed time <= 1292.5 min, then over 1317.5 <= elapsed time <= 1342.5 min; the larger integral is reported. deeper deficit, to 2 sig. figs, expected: 13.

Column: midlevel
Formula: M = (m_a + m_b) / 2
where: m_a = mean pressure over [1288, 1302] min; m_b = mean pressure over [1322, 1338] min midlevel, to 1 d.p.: 17.3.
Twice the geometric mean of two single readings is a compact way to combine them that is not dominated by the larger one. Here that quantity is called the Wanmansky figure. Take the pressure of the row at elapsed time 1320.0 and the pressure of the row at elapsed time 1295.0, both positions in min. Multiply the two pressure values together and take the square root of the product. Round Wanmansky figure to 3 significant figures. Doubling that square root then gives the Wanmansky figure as 33.7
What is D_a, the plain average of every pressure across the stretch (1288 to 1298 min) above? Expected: 16.0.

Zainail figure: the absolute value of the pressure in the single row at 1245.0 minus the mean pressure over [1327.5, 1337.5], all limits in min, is 3.3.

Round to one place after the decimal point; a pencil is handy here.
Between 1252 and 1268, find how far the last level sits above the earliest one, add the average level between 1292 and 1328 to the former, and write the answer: 15.7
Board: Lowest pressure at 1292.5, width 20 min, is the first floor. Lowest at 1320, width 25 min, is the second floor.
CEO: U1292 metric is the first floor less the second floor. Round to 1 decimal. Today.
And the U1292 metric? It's 1.0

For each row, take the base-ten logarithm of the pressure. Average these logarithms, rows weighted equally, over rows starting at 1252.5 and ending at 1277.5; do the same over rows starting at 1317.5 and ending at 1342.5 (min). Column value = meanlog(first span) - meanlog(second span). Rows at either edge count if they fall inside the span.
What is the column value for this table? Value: -0.064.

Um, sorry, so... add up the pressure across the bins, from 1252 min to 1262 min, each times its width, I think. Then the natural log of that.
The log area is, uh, 5.06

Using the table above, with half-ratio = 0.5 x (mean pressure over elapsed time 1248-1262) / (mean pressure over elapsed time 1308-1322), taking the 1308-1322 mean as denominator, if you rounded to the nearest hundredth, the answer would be 0.51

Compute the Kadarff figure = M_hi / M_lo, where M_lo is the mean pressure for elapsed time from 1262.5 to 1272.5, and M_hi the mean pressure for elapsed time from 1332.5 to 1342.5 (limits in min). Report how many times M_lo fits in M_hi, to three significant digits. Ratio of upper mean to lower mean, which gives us 1.16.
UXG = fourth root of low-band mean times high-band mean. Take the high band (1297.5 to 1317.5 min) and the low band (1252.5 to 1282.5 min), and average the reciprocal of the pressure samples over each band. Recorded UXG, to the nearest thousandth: 0.254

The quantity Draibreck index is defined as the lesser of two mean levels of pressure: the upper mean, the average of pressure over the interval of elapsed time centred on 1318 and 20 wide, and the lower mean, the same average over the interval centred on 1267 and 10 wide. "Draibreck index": 16.2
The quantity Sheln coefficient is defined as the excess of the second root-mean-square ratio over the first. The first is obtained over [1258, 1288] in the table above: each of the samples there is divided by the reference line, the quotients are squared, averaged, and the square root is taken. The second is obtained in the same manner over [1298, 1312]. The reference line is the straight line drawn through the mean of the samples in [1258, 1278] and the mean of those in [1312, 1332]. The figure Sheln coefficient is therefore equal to -0.13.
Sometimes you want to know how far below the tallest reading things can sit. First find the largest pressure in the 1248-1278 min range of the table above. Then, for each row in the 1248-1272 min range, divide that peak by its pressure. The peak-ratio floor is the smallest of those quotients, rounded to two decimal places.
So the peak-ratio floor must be 1.00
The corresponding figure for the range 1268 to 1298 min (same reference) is 0.99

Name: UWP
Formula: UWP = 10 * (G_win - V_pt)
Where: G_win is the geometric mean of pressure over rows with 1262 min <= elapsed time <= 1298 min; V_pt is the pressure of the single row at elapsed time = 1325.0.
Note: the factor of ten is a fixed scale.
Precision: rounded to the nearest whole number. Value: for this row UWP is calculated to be -27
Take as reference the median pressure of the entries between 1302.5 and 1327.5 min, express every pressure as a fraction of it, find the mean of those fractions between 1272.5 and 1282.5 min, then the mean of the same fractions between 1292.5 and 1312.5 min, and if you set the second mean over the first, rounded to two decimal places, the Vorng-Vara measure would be 0.93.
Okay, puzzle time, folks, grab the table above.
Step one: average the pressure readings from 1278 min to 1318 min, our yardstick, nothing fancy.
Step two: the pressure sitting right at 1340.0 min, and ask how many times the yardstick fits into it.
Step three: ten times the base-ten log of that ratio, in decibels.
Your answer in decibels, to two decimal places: 1.01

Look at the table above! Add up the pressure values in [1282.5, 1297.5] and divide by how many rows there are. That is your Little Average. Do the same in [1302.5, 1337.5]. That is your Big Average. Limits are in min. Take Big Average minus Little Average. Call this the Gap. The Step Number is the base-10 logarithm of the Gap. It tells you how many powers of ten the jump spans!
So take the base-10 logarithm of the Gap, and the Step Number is 0.0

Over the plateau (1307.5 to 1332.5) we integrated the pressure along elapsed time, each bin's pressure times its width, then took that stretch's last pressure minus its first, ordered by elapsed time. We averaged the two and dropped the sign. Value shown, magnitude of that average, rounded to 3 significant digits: 215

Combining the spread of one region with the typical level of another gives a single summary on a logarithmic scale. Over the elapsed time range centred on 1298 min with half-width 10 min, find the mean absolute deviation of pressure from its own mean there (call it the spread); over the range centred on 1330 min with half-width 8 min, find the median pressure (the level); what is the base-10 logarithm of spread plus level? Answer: 1.29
